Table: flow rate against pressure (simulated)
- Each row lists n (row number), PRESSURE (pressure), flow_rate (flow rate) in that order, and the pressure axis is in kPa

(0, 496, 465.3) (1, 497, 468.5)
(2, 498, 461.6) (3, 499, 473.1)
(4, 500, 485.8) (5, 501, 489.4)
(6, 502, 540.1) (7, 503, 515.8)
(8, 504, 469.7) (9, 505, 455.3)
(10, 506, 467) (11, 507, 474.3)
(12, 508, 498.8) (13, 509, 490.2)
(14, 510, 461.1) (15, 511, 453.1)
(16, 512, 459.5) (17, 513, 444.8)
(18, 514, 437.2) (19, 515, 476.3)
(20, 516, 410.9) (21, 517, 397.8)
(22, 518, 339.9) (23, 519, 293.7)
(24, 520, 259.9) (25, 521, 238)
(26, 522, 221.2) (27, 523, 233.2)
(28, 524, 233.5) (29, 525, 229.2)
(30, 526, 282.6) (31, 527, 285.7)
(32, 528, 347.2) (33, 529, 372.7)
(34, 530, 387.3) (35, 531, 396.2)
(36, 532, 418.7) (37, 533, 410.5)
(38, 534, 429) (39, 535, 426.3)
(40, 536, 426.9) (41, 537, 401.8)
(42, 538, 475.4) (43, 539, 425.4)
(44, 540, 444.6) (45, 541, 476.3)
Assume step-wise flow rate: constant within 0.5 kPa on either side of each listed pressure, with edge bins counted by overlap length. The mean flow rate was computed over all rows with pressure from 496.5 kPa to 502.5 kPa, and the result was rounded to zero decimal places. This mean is 486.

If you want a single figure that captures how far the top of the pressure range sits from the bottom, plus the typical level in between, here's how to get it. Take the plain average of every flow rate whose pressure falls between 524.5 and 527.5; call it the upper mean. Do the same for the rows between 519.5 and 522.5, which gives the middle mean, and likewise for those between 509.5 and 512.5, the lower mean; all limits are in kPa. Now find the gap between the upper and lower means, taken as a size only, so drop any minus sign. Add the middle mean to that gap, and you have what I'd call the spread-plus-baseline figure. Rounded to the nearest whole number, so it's 432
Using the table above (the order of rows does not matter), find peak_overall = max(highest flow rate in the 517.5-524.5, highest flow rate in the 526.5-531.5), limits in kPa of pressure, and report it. 396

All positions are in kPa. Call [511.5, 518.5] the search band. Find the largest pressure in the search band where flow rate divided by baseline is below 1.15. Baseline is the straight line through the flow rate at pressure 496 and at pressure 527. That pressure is 518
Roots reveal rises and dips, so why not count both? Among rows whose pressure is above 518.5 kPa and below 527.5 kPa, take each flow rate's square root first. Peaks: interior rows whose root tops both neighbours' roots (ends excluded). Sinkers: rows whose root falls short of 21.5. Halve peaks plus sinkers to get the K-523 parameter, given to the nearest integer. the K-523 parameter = 5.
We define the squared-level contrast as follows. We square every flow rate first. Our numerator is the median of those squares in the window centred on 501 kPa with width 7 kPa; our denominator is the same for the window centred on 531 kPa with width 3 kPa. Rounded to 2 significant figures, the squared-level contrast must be 1.5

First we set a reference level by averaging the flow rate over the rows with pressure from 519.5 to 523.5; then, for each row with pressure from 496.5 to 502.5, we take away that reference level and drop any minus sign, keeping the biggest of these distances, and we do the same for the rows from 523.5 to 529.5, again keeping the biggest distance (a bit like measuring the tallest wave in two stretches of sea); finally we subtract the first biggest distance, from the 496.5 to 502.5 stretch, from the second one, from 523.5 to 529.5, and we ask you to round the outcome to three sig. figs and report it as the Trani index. -167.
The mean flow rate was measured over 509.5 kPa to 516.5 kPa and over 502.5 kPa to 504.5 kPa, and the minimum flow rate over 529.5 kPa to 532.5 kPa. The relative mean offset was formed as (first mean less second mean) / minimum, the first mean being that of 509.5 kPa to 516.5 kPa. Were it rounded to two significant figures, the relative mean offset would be -0.11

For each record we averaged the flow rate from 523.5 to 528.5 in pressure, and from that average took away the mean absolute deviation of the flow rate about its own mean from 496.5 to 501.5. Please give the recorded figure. 266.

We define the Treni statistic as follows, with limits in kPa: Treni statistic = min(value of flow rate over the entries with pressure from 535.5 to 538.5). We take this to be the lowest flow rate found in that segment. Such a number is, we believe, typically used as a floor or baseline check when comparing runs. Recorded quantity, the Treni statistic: 401.8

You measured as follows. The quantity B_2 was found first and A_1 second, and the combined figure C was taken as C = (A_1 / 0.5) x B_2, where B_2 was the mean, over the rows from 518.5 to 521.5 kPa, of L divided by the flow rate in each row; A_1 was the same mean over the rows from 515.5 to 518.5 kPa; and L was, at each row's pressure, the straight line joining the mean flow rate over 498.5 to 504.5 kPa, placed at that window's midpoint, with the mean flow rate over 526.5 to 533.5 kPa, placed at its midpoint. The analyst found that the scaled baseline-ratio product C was 3.6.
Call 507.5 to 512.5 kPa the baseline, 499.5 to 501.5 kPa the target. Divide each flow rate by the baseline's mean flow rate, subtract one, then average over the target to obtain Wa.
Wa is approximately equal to 0.0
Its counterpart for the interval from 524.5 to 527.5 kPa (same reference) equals -0.4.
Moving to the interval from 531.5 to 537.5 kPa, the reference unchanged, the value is -0.1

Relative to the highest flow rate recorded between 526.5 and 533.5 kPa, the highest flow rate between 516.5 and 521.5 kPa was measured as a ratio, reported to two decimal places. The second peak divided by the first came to 0.95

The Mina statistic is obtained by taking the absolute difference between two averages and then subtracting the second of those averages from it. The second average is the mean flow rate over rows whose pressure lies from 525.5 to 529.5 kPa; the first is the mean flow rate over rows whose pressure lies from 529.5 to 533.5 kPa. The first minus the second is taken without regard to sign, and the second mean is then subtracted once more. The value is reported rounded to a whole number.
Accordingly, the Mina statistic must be -241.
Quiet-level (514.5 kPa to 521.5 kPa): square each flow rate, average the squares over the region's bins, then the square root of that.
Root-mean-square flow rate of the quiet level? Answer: 355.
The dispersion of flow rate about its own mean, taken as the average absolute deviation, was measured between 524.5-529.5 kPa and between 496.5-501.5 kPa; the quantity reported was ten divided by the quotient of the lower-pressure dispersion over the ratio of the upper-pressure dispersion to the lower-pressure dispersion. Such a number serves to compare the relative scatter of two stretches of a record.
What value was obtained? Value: 5.0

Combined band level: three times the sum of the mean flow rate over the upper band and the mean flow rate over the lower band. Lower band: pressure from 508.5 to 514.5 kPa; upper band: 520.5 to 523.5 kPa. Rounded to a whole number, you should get 2065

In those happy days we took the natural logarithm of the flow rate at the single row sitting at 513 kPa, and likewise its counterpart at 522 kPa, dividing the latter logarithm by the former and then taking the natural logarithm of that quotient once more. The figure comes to -0.122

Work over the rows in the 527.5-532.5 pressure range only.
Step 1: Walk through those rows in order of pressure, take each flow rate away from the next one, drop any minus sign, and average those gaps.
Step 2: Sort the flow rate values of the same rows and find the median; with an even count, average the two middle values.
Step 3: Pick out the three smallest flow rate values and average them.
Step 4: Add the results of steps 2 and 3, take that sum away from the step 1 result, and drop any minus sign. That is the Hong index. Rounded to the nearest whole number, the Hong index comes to 738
